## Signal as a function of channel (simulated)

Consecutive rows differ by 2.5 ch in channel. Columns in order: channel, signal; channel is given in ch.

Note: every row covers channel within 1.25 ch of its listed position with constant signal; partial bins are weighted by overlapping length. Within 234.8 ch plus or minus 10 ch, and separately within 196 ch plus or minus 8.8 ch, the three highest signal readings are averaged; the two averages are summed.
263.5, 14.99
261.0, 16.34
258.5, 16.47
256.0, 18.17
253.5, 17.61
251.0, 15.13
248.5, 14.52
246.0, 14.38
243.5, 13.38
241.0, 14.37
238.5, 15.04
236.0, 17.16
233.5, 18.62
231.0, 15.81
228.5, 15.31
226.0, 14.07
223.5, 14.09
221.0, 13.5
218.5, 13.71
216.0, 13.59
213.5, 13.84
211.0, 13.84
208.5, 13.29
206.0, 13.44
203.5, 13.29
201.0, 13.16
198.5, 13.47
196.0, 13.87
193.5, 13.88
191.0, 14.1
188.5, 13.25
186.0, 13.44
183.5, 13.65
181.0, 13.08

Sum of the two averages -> 31.1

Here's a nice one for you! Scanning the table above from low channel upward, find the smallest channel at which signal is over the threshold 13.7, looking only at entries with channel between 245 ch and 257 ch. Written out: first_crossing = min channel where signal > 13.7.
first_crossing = 246.0 ch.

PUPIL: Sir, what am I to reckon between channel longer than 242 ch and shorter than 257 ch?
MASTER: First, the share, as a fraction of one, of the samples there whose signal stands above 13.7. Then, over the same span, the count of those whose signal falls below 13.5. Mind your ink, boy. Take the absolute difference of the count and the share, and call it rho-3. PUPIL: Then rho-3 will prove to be 0.2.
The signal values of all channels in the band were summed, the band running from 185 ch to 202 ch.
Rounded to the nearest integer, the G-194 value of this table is 95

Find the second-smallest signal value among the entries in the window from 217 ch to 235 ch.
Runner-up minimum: 13.71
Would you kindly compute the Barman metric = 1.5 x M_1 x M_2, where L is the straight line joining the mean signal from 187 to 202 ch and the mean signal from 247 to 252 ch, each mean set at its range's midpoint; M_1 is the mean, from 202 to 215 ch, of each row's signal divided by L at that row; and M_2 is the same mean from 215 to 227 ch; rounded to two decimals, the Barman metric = 1.42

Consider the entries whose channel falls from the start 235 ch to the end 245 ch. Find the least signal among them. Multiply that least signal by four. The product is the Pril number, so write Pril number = 53.5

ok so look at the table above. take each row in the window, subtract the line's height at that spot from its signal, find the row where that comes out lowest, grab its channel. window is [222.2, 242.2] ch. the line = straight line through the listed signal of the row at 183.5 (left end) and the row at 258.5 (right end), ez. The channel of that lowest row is 241.0 ch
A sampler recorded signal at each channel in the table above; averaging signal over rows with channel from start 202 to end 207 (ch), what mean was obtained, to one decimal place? 13.4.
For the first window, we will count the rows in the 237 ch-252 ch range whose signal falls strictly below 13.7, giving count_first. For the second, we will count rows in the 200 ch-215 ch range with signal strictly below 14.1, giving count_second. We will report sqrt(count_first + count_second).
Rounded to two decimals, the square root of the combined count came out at 2.65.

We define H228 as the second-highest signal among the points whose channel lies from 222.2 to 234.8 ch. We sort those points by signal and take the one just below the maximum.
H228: 15.81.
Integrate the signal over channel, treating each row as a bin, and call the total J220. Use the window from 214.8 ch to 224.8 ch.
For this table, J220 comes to 137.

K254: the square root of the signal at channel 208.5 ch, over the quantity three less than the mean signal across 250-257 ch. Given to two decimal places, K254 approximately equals 0.26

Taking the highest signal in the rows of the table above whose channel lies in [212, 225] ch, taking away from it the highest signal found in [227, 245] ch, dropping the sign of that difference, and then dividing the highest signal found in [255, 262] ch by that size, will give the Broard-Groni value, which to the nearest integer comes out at 4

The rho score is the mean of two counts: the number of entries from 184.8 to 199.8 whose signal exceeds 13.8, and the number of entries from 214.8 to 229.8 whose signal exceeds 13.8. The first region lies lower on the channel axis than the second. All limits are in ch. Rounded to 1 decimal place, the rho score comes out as 3.0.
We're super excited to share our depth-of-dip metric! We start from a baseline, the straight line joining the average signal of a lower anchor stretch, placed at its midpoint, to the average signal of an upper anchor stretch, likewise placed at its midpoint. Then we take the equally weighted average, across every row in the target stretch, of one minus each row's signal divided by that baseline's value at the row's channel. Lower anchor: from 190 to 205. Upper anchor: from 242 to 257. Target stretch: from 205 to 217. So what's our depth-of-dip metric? 0.04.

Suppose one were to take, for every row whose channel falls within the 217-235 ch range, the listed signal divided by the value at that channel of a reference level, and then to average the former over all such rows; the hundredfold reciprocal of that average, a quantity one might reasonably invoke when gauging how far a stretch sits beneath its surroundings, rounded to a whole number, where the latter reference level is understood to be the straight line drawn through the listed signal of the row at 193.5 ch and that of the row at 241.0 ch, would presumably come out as 95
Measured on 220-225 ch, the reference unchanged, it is 103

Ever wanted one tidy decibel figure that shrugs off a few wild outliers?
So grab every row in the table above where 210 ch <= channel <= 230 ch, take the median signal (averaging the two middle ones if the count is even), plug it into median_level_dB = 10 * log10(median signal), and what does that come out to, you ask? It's 11.4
